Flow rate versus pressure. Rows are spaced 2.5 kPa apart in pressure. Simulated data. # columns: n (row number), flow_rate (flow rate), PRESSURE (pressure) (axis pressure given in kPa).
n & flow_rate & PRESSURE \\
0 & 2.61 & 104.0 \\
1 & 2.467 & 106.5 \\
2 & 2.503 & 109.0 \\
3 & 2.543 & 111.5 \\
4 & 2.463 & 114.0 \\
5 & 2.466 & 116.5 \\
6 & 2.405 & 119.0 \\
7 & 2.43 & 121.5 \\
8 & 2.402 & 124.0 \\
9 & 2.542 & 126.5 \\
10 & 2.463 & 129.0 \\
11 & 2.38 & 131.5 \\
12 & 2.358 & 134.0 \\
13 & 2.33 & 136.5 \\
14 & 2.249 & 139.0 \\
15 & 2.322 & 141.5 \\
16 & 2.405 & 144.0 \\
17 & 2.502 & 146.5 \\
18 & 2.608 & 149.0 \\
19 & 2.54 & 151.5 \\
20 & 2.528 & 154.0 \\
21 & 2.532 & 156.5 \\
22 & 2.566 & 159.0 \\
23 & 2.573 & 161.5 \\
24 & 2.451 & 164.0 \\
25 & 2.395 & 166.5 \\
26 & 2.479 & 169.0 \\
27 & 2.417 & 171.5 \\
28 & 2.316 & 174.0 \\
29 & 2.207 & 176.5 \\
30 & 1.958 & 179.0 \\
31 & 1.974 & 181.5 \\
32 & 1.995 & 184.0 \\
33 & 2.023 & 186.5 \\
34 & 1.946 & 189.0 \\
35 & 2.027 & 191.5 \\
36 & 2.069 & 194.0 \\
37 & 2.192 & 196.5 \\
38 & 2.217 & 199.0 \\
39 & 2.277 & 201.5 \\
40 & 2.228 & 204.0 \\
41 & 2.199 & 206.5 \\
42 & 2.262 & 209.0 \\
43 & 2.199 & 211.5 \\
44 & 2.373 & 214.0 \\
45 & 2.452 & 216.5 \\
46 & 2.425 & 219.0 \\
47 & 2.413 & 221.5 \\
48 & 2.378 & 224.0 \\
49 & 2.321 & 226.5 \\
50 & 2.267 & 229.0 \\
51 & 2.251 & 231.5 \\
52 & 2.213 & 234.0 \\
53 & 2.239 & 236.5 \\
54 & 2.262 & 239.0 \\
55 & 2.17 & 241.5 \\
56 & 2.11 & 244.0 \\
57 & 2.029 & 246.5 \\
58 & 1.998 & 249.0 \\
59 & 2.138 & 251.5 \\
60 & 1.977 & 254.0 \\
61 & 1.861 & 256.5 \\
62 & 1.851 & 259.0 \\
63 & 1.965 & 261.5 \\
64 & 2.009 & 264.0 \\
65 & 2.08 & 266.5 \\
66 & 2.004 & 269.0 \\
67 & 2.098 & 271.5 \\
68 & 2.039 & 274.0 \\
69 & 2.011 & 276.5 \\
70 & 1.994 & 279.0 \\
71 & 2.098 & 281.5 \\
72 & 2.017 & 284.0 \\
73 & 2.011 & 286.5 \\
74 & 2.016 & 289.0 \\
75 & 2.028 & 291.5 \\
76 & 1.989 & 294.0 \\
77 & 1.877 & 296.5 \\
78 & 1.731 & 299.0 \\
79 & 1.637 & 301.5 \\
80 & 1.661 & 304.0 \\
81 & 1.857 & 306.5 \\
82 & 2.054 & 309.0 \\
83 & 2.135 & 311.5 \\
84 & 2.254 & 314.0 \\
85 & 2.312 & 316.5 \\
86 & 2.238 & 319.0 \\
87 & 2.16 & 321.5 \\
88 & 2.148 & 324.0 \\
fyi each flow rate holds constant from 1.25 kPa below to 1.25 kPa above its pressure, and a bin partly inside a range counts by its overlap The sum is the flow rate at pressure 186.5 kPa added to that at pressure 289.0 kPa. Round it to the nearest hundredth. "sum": 4.04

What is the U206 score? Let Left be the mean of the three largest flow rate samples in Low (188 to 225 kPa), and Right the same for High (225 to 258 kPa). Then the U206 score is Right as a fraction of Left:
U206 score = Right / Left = 0.94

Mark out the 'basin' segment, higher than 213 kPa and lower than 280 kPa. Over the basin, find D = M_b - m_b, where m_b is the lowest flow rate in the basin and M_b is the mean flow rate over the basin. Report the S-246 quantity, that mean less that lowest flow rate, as 0.29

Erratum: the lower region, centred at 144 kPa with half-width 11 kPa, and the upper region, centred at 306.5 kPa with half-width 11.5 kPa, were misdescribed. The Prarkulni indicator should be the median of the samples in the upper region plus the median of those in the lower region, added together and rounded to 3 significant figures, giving 4.28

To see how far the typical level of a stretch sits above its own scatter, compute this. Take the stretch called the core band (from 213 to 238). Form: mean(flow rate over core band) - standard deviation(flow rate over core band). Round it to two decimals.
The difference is 2.25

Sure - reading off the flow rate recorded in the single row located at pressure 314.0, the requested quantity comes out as 2.254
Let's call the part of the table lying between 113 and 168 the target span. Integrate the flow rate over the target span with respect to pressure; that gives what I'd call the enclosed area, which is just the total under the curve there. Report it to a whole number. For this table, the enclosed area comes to 135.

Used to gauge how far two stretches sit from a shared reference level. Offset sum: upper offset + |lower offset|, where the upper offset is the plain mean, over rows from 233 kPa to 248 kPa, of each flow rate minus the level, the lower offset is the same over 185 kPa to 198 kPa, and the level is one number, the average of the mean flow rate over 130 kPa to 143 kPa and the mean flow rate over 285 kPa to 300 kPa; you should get 0.1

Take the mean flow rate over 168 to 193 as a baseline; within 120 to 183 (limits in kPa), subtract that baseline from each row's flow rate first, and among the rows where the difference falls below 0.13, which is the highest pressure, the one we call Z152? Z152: 181.5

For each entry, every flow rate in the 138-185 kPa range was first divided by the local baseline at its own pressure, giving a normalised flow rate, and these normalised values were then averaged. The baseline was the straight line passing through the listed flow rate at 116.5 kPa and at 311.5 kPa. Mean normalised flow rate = 0.99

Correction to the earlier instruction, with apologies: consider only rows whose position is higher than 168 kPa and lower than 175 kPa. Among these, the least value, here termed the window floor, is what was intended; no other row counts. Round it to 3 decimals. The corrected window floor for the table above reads 2.316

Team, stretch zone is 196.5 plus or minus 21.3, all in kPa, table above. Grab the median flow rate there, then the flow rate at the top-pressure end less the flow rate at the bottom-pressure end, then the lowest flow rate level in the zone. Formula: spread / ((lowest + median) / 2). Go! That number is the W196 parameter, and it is 0.12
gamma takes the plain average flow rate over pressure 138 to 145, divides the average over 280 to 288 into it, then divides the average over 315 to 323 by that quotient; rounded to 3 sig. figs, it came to 1.96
